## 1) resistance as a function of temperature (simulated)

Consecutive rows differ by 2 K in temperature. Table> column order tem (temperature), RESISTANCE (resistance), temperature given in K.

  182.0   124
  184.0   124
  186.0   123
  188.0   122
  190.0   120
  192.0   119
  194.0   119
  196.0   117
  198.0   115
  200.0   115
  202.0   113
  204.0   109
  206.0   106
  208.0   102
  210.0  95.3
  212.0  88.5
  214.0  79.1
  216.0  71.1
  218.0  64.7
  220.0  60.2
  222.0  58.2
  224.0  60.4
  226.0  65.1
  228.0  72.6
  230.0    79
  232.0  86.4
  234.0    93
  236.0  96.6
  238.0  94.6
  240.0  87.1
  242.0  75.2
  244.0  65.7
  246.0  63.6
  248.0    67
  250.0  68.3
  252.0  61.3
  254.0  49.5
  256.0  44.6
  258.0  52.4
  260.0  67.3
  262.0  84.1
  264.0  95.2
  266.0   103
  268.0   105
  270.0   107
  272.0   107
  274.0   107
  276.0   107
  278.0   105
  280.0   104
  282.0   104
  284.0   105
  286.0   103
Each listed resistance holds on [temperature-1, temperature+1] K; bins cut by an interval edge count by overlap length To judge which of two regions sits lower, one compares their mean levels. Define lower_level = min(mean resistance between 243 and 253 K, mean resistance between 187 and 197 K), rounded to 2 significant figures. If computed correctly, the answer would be 65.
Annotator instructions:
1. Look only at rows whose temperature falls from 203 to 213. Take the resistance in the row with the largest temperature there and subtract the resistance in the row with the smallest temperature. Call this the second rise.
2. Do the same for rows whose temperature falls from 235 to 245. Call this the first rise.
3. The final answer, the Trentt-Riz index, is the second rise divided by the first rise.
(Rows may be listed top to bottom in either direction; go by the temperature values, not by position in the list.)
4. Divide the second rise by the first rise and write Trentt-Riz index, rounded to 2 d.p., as 0.66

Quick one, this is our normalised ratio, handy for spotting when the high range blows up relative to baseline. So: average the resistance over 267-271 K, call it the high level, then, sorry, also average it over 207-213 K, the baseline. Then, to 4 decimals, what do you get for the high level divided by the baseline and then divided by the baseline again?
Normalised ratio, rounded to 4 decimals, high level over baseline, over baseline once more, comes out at 0.0117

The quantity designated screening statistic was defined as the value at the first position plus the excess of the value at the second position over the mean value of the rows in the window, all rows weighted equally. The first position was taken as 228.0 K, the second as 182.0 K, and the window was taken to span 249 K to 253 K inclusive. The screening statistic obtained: 132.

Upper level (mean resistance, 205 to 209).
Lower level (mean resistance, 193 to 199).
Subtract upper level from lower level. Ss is 13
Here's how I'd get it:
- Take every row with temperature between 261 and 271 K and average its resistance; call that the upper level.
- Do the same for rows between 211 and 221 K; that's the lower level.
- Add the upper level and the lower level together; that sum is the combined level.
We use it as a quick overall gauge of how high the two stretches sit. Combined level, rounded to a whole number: 172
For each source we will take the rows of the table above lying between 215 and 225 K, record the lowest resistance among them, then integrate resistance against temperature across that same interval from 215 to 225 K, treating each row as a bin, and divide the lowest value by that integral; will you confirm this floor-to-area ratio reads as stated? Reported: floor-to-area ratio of 0.0925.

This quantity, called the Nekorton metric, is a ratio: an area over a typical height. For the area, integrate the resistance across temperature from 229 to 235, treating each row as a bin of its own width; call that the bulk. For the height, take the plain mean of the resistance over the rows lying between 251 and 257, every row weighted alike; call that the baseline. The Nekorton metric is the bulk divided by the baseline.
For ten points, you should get 10.0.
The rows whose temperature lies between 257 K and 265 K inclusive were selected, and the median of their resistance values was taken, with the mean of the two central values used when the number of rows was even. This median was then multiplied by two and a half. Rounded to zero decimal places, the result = 189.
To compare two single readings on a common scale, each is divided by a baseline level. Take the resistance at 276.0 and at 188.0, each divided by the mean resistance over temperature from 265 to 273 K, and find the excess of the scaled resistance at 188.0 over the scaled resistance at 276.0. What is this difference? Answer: 0.14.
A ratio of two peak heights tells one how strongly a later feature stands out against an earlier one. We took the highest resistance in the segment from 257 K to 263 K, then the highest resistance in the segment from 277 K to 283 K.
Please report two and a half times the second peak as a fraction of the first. 3.12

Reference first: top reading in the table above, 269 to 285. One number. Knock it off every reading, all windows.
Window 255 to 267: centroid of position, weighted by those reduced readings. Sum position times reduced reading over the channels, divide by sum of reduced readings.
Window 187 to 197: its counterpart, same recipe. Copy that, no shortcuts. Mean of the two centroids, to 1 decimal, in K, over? 225.2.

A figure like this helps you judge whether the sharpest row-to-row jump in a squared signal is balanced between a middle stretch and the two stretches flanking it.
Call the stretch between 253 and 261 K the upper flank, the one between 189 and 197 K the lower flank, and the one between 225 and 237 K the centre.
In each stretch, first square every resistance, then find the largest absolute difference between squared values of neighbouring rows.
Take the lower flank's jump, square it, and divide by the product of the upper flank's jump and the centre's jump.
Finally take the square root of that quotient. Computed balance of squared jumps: 0.319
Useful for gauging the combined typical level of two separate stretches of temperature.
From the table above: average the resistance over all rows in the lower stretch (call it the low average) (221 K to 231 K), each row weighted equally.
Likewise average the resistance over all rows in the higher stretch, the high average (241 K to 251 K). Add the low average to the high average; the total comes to 135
